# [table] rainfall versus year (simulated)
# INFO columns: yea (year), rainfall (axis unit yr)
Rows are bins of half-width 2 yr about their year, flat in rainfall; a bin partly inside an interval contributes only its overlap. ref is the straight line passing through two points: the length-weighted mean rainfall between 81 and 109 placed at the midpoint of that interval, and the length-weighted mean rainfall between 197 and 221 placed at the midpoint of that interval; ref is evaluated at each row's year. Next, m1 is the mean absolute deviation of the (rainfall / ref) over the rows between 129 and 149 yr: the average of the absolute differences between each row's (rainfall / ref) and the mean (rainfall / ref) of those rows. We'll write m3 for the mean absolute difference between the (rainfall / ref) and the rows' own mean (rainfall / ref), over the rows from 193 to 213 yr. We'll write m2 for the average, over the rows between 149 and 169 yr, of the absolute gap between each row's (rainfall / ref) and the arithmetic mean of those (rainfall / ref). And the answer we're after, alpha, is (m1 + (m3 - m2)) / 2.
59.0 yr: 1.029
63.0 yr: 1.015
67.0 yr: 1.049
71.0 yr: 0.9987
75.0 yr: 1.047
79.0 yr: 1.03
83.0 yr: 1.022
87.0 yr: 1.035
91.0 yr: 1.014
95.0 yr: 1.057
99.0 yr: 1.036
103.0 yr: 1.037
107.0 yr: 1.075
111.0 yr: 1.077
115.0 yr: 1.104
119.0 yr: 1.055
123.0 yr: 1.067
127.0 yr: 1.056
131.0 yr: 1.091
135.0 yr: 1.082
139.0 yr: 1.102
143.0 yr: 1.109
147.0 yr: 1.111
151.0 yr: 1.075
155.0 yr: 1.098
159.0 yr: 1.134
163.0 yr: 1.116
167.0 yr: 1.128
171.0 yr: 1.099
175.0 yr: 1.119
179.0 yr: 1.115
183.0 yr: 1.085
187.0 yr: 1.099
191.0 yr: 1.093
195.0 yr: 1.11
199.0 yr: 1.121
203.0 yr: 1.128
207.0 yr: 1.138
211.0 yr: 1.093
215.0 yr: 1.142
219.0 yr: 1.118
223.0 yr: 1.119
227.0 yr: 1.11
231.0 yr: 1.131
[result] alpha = 0.002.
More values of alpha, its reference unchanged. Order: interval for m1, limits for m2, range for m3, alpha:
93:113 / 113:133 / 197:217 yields 0.004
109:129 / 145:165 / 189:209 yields 0.006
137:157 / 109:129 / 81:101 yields 0.003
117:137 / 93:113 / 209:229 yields 0.003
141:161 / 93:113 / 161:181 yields 0.005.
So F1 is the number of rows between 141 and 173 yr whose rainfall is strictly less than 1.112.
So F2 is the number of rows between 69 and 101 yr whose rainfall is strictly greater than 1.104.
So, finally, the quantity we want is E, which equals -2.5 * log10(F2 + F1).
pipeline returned -1.7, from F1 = 5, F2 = 0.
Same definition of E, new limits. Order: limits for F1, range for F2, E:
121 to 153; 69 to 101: -2.3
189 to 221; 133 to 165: -2.1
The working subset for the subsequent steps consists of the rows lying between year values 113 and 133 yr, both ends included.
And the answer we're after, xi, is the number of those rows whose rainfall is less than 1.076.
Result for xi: 3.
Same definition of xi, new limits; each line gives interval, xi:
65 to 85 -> 5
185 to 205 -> 0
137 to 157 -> 1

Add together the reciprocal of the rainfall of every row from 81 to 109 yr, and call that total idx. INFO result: 6.74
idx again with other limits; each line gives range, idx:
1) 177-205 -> 6.32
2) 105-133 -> 6.51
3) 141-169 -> 6.31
